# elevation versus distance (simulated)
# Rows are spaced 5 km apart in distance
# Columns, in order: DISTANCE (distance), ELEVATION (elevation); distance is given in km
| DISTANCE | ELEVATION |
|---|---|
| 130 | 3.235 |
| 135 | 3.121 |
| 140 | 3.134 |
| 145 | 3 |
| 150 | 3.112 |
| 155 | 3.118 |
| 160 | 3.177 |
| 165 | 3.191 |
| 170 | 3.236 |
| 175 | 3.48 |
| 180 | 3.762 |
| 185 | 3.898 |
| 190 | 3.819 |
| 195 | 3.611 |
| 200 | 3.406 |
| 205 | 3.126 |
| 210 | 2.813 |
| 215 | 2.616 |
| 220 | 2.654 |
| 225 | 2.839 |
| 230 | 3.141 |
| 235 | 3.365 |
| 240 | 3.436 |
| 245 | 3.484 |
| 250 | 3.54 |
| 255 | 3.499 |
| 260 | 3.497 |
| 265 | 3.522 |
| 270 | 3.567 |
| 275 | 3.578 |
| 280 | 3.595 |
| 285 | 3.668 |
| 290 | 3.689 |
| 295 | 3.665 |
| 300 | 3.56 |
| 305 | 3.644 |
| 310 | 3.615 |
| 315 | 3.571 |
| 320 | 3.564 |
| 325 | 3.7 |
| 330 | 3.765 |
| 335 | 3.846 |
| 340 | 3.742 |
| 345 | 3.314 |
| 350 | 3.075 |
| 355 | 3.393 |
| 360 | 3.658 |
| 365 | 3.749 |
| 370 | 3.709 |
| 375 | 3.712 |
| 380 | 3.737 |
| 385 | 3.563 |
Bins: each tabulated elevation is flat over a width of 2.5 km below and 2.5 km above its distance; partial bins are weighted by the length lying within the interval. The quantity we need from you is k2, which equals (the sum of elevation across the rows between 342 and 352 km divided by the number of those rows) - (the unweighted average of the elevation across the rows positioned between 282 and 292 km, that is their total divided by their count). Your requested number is -0.48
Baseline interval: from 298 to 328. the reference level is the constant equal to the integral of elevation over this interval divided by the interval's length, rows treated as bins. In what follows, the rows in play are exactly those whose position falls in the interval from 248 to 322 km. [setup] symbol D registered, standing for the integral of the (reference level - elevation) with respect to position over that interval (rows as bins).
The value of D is 2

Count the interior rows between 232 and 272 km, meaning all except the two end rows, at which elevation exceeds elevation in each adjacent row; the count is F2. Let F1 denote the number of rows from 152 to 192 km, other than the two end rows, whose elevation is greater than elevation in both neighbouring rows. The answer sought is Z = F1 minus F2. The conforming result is 0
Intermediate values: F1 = 1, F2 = 1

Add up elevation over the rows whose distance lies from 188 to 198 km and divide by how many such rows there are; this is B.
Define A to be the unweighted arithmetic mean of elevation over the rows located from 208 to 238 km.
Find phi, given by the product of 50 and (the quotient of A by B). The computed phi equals 39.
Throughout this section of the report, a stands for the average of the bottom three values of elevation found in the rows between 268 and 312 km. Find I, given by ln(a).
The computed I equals 1.27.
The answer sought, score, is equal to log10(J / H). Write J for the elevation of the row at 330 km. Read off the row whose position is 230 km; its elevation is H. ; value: 0.08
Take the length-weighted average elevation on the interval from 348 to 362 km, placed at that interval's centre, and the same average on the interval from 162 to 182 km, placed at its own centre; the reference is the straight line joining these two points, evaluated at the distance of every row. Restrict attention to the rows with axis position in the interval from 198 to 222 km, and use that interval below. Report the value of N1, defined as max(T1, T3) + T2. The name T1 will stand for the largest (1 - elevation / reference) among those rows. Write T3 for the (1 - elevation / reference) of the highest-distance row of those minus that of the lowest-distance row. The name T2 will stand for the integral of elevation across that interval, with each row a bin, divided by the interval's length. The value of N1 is 3.15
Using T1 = 0.23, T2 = 2.92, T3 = 0.22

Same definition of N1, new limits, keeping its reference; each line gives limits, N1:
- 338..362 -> 3.51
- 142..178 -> 3.31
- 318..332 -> 3.62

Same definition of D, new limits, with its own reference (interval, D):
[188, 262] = 27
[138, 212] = 21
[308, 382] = 0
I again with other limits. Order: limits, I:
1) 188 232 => 0.99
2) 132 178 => 1.12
